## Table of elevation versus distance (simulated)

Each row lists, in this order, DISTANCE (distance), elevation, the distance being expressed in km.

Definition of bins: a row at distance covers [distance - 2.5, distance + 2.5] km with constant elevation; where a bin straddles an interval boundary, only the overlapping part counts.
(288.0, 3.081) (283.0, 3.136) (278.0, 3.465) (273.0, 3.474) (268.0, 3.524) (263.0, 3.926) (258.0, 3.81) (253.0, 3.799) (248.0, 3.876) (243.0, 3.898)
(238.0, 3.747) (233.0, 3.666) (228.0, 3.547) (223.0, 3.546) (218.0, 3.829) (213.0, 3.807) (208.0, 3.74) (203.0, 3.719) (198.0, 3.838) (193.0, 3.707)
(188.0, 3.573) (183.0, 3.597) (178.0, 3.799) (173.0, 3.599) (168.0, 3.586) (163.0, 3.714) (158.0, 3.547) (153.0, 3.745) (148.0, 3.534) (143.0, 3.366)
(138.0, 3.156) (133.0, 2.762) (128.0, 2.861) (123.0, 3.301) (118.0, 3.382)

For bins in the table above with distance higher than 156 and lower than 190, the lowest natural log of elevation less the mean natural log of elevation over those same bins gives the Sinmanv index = -0.02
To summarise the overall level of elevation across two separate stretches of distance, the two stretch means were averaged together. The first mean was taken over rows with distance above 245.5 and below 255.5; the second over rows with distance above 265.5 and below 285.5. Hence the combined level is 3.62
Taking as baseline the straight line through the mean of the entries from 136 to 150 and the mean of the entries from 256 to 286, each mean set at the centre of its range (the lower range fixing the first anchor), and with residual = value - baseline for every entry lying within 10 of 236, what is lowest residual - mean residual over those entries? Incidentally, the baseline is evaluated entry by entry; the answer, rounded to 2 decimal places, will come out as -0.16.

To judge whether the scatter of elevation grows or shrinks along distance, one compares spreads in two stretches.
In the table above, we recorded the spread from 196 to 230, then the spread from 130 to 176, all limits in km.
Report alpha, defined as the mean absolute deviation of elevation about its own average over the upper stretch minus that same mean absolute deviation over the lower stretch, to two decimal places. -0.14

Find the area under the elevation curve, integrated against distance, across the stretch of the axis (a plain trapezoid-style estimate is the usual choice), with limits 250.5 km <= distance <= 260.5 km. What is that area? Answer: 38.0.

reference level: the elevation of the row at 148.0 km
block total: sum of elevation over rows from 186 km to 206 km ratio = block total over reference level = 4.2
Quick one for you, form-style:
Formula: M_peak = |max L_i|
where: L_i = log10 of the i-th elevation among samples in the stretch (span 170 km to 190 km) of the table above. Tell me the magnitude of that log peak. 0.580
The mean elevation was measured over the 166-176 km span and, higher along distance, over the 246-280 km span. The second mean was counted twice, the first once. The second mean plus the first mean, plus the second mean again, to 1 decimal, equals 11.0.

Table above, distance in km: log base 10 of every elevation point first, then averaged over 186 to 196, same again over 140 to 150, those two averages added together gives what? 1.10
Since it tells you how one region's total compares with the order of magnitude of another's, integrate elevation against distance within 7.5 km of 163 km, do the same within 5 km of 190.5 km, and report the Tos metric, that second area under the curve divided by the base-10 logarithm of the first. 21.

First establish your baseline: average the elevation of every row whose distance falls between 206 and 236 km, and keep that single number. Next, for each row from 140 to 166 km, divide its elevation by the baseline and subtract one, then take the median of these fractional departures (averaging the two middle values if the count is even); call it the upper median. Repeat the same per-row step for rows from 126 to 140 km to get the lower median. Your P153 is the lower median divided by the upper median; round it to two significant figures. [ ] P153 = 5.8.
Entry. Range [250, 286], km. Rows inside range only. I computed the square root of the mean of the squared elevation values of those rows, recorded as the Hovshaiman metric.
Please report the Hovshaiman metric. 3.60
